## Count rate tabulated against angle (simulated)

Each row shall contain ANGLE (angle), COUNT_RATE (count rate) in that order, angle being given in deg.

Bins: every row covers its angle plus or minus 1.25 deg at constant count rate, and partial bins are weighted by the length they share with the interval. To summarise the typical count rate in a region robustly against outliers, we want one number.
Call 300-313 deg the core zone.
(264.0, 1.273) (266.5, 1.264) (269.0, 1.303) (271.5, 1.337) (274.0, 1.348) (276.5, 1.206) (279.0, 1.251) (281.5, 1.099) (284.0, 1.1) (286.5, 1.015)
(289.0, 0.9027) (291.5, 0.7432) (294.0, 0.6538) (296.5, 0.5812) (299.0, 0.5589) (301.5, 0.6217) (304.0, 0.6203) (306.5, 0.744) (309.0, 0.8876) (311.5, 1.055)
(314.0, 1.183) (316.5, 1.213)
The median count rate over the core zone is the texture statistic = 0.7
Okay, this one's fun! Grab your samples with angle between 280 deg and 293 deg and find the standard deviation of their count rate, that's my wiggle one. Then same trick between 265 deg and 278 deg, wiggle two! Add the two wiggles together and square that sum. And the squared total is 0.04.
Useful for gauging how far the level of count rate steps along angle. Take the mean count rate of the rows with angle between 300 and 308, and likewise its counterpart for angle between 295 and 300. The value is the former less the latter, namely 0.1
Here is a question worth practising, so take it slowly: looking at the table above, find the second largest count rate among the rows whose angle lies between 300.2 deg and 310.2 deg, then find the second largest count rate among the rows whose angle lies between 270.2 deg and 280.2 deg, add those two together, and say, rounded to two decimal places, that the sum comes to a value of 2.08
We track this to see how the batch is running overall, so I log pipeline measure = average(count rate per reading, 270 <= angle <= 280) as 1.3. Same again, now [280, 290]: 1.0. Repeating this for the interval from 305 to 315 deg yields 1.0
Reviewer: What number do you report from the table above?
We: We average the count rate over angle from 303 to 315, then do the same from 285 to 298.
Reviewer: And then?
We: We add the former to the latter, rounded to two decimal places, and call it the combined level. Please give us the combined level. 1.68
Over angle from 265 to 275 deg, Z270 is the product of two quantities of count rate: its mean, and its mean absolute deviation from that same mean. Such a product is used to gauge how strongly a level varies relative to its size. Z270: 0.04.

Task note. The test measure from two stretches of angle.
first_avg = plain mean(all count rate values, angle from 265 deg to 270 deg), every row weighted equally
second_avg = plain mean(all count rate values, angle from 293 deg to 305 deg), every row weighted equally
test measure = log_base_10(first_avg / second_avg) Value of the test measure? 0.33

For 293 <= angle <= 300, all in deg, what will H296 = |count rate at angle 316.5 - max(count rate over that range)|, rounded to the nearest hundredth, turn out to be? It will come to 0.56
